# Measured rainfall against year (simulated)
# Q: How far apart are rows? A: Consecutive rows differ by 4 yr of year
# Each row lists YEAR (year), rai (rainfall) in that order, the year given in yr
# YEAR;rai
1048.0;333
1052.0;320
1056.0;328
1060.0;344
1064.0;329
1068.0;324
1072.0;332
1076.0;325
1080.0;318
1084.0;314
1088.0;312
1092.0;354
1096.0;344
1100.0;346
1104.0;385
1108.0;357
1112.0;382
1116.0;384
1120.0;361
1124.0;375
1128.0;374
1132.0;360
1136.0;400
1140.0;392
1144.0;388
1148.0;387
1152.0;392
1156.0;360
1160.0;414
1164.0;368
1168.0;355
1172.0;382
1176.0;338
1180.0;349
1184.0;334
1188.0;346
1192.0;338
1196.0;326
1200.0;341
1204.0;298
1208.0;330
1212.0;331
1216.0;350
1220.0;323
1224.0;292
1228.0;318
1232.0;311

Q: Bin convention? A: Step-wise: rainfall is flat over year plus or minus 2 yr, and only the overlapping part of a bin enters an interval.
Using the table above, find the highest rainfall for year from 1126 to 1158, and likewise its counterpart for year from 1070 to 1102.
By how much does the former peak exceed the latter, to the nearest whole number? 46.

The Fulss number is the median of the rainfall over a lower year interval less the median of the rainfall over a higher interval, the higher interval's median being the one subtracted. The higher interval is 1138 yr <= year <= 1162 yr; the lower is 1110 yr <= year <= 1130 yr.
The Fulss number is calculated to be -15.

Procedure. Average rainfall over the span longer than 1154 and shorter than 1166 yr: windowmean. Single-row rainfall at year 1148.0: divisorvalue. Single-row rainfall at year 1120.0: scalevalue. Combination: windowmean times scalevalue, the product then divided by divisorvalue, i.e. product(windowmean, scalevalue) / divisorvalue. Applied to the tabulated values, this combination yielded 355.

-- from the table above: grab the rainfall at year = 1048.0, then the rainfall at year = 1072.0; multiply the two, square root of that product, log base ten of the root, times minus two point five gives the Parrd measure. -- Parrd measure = -6.304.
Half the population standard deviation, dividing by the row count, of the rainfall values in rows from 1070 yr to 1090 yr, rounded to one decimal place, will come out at 3.7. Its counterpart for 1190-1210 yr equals 7.6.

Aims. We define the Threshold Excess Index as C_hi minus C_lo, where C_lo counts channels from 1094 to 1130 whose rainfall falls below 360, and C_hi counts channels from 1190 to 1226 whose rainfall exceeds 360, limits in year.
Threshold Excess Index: -3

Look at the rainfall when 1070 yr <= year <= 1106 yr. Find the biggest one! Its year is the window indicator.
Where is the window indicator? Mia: 1104.0 yr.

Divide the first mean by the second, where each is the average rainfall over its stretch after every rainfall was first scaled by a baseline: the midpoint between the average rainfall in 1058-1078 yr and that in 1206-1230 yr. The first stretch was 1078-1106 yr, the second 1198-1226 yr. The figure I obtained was 1.05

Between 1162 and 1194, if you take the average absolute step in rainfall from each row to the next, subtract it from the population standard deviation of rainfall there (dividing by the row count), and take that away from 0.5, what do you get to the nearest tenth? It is 3.6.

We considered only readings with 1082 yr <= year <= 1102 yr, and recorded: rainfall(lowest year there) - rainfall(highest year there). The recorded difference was -32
